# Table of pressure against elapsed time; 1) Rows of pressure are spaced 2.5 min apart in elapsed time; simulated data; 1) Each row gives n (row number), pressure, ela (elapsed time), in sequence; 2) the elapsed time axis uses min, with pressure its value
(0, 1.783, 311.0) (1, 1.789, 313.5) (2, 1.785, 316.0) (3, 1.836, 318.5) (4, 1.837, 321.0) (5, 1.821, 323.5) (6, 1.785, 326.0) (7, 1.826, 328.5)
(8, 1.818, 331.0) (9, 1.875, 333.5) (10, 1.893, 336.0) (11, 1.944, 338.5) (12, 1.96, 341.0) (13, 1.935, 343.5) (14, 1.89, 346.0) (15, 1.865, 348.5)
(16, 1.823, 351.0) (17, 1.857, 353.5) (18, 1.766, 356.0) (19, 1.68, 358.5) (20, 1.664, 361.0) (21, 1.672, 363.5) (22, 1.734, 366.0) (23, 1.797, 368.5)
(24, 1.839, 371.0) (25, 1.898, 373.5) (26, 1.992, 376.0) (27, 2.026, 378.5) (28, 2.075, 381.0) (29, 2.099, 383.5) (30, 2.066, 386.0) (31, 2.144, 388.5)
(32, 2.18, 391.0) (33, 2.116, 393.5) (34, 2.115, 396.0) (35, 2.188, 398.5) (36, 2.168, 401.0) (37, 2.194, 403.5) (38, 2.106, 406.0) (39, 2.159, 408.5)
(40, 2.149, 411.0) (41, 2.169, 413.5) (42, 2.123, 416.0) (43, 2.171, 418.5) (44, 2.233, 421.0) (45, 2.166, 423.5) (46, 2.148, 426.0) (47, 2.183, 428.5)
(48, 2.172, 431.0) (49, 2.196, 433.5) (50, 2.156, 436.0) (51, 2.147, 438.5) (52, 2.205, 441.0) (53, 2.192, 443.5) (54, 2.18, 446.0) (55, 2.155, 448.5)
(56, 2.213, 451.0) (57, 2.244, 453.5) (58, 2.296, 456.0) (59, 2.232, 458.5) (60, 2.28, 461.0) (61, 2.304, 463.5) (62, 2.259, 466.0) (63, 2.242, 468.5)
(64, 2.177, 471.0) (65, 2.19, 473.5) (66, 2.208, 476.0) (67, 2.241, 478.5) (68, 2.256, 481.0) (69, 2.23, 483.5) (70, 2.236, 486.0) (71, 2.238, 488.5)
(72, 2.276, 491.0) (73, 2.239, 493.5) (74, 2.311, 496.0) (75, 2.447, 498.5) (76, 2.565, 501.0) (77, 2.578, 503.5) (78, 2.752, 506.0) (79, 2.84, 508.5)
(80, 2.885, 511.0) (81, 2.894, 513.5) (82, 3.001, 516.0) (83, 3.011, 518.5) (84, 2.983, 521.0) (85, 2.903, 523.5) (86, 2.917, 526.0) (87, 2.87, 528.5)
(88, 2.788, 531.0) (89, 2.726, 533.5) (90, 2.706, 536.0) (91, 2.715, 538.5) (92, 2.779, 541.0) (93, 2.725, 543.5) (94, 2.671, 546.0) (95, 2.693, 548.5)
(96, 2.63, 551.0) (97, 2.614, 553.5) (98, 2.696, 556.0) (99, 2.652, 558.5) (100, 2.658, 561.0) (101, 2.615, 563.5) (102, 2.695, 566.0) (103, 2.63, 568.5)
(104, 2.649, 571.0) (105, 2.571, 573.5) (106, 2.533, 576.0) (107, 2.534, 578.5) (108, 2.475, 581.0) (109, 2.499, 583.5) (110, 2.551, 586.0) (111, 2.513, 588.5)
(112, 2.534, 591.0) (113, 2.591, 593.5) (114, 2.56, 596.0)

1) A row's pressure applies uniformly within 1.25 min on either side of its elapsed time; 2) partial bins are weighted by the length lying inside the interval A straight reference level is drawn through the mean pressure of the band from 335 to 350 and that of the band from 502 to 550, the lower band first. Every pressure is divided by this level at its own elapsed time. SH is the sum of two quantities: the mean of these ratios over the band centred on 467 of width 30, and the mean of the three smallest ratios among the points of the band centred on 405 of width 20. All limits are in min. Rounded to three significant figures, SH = 1.84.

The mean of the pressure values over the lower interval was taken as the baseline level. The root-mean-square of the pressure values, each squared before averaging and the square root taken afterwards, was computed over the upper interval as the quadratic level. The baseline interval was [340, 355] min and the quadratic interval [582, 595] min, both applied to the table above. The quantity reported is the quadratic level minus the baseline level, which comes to 0.65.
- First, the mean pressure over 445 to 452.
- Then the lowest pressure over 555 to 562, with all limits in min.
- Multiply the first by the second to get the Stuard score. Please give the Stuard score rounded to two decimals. 5.79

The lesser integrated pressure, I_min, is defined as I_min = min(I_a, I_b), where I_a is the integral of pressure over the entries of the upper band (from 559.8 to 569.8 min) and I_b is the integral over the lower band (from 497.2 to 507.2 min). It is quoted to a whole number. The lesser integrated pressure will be 26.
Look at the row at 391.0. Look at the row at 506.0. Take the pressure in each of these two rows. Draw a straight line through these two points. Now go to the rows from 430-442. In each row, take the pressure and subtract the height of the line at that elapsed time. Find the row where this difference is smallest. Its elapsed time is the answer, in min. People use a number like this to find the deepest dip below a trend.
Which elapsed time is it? 438.5 min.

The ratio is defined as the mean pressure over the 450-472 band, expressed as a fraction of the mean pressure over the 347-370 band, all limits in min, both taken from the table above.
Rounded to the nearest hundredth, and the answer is 1.28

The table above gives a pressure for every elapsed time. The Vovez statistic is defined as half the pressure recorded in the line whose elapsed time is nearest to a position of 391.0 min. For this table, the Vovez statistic 1.09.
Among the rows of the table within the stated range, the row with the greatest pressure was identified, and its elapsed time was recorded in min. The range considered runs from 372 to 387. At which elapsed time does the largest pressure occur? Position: 383.5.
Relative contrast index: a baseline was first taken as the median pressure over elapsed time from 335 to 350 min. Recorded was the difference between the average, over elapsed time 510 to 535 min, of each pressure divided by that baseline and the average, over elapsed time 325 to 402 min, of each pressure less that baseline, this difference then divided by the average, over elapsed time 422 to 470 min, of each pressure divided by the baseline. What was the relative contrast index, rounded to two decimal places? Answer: 1.30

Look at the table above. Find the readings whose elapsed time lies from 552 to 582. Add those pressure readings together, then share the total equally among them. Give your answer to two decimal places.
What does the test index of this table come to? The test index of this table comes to 2.61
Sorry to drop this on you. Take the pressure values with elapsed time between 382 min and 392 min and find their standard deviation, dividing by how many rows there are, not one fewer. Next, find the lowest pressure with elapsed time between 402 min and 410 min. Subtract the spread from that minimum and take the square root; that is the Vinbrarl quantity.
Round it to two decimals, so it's 1.44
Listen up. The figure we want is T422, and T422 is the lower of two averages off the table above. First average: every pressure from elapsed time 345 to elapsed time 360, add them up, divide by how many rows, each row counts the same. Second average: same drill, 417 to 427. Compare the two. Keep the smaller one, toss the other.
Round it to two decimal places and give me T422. 1.81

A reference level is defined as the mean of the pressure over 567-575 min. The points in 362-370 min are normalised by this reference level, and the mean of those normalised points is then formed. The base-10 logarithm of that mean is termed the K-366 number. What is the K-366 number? -0.18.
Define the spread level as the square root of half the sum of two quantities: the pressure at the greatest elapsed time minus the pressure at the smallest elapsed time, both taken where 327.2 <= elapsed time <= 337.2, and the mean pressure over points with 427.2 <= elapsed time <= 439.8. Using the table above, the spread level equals 1.06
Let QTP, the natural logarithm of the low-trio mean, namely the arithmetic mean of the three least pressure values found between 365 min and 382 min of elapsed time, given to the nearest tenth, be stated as 0.6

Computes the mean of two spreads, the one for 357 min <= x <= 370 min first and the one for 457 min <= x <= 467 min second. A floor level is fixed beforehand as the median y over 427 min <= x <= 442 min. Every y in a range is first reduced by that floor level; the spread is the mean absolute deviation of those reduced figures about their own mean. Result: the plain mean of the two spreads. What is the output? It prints 0.034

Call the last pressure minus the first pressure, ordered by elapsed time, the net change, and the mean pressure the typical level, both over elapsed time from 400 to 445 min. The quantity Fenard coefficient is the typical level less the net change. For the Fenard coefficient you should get 2.14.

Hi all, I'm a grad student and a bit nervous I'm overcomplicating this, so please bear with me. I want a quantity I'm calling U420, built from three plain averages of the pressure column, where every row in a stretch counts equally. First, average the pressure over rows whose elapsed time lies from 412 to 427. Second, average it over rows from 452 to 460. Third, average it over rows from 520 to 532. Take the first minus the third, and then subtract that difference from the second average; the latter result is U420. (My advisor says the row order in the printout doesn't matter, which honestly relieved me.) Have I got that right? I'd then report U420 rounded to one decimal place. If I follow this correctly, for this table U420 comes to 3.0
